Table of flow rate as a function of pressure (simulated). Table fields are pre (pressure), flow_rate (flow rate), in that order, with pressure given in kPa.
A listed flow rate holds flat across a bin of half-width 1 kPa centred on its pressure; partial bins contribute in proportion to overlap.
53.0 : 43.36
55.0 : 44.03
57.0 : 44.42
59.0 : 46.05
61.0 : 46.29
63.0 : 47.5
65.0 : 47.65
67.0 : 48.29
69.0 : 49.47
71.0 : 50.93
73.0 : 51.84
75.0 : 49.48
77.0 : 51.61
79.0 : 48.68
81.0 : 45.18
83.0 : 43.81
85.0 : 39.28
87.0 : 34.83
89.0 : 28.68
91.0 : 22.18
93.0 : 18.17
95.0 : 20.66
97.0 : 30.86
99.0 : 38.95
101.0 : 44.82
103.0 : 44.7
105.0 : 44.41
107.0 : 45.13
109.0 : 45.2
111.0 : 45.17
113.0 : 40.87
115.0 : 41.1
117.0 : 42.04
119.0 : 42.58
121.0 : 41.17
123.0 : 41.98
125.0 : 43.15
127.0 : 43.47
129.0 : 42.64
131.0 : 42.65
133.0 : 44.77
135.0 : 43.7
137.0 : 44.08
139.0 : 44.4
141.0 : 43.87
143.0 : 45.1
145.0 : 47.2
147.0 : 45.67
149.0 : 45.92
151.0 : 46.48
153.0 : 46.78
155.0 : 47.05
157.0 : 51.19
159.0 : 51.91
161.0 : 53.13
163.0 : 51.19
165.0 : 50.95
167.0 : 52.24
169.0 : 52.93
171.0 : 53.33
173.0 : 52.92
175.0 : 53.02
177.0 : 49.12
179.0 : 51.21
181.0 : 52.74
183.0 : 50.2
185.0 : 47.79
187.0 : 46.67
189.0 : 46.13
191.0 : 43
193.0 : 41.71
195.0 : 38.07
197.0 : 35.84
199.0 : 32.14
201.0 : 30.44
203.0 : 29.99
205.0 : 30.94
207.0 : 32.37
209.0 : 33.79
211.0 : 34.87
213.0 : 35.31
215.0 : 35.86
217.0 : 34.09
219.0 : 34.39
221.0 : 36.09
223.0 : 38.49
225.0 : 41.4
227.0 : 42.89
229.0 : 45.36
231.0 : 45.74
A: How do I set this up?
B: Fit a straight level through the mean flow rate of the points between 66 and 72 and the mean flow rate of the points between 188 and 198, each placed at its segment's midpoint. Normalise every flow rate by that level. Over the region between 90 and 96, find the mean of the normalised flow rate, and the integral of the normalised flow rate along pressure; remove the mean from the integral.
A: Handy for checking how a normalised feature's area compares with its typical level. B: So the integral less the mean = 2.1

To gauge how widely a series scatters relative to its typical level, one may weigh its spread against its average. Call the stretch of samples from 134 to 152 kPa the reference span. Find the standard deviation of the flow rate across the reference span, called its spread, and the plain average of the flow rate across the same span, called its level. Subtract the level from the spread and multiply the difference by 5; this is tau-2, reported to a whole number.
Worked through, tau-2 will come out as -220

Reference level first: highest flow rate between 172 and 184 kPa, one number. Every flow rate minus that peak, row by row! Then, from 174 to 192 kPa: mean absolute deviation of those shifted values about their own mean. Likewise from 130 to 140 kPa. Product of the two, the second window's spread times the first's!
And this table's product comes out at 1.6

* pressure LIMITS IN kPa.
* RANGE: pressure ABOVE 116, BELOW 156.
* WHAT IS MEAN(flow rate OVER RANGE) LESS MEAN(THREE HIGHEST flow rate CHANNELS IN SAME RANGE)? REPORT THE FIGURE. -2.8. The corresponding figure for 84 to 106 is -11.2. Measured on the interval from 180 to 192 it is -2.5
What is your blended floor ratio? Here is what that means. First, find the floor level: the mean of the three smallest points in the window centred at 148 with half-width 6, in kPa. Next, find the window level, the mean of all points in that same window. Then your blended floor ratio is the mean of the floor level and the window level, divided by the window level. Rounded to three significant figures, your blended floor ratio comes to 0.993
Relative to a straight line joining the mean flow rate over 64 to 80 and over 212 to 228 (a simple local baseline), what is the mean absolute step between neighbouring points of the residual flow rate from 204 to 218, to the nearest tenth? 1.2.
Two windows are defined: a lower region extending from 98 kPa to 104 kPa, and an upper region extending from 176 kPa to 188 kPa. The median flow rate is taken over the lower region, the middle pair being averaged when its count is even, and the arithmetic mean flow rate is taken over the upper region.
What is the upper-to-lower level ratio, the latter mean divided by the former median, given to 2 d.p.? 1.11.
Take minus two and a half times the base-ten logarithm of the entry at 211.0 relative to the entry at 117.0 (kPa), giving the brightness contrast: 0.2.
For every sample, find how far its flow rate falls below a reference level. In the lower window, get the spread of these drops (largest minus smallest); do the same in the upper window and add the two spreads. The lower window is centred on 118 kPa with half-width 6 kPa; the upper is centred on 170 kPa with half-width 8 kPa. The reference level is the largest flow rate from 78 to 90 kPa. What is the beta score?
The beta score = 5.9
